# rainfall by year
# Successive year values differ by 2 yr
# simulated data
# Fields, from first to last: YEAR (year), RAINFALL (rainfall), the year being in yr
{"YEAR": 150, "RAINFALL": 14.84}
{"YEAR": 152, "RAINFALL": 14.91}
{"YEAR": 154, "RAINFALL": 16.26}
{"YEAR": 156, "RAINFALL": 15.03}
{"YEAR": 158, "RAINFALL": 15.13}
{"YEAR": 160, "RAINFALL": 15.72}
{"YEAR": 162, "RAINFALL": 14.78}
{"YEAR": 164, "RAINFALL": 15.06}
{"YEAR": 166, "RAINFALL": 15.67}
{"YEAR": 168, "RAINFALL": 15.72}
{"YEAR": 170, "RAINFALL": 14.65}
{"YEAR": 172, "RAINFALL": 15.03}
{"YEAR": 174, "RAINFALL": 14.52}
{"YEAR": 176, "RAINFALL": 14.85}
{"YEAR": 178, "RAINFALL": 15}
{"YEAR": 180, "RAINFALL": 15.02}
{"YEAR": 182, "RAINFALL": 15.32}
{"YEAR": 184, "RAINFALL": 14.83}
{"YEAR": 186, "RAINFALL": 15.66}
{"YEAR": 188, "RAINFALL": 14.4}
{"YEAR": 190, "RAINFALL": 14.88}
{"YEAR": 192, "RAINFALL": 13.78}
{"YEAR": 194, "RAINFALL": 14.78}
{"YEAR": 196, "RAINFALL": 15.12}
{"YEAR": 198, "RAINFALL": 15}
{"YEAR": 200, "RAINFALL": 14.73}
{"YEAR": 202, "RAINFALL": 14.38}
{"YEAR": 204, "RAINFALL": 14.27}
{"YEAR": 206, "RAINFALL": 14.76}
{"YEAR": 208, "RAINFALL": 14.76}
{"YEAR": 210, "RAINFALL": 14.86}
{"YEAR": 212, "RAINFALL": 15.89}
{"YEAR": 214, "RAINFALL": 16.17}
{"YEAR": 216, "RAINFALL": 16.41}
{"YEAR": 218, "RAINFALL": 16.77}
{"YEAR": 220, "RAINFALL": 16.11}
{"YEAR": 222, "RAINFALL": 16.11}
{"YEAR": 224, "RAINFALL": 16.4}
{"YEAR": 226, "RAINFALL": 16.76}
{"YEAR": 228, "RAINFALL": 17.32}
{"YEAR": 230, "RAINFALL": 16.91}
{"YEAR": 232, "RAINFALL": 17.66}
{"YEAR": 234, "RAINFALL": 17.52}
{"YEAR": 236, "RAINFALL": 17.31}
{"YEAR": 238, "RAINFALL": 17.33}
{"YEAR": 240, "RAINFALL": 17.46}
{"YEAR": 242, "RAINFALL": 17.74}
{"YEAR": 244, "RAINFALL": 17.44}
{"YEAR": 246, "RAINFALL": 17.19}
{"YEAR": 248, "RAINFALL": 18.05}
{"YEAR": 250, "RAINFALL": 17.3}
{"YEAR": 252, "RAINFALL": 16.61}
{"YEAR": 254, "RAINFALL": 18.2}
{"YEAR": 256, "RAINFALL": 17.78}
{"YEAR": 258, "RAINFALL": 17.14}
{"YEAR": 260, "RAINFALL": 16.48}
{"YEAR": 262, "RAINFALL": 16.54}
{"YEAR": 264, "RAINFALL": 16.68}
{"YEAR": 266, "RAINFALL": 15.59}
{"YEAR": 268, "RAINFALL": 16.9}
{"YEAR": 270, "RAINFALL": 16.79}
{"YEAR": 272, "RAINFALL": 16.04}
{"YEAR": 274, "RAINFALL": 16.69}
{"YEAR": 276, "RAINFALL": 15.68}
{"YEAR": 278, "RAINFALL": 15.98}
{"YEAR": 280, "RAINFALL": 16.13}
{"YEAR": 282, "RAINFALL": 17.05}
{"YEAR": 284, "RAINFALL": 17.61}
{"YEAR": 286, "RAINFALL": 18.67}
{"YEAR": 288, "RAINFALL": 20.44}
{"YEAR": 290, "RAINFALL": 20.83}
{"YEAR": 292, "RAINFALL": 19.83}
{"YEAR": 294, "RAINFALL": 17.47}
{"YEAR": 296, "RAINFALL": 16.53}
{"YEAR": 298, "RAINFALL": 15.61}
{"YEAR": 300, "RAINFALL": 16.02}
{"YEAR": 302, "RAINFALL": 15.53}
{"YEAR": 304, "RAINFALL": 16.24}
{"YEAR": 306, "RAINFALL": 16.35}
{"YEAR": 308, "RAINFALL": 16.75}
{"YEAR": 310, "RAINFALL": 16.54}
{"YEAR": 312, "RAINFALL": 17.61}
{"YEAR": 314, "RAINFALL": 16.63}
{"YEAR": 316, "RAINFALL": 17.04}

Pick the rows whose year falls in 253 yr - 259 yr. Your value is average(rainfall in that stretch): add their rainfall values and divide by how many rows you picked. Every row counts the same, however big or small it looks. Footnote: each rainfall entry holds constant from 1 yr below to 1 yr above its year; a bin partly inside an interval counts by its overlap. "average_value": 17.7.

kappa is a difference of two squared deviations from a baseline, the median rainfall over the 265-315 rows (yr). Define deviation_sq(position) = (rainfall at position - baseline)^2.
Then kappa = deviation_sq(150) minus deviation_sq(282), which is 3.0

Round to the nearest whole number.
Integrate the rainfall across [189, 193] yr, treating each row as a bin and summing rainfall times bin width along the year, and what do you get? 57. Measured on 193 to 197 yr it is 60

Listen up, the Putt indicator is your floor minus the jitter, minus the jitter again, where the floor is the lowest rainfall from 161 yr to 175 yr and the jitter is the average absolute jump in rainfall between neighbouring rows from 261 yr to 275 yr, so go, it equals 13.2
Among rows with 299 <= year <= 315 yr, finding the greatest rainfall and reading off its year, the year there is 312 yr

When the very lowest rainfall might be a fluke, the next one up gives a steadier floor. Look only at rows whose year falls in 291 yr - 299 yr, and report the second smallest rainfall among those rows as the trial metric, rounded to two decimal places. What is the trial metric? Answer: 16.53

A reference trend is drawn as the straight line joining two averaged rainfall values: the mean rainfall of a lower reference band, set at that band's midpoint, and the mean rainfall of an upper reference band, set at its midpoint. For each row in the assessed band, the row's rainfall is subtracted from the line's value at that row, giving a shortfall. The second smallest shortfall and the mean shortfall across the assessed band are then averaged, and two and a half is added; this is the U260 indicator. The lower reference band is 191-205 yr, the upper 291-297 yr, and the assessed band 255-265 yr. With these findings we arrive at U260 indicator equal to 2.2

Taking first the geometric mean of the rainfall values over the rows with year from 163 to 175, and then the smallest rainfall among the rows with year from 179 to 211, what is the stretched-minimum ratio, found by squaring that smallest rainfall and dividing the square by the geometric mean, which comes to 12.6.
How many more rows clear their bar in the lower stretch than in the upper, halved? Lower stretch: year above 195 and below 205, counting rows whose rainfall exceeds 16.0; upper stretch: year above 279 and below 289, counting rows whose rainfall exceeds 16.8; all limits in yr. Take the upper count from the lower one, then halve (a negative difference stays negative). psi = -2.0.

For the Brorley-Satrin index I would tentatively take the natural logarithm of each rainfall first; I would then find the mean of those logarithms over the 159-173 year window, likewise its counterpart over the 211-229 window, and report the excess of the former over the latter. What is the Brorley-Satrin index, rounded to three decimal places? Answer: -0.076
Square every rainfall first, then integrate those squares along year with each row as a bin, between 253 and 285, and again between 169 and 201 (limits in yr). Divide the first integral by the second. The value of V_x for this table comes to 1.27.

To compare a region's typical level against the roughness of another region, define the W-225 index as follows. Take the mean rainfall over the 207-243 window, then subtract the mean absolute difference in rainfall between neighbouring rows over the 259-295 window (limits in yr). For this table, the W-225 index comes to 15.8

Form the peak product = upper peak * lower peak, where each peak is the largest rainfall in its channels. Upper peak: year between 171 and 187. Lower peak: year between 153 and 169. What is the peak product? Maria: 255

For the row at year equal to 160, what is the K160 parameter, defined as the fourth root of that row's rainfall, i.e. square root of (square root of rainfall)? 1.99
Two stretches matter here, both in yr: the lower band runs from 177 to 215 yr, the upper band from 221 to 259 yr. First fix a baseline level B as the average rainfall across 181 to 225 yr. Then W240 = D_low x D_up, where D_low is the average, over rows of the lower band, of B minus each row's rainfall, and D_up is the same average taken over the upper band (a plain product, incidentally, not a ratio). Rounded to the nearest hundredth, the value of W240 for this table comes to -0.65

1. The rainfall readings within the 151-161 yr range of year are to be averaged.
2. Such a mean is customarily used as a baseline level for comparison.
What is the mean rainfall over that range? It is 15.4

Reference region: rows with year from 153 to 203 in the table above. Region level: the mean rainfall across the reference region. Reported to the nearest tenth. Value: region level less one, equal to 14.0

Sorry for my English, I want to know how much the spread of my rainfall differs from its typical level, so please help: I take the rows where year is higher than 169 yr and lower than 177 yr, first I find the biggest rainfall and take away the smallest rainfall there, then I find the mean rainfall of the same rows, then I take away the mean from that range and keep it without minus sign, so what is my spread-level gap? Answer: 14.3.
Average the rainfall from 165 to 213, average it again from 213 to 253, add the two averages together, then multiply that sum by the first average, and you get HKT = 476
